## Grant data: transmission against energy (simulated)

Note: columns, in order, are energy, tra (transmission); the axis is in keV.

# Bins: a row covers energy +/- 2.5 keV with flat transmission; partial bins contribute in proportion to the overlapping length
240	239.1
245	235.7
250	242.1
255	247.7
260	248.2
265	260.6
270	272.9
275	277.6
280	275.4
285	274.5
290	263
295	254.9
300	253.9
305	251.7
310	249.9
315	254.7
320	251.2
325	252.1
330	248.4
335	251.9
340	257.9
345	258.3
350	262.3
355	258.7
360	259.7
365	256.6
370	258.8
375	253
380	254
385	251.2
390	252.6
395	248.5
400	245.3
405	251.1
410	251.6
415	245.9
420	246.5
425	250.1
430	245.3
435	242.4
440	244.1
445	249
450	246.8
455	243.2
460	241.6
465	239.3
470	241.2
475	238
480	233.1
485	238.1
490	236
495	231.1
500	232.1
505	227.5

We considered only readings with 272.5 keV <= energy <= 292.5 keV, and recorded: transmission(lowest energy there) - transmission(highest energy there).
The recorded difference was 14.6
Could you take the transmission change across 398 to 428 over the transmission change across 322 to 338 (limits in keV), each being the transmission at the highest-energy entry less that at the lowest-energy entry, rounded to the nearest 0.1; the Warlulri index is -24.0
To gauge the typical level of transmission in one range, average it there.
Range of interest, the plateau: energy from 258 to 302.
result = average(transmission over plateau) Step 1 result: 265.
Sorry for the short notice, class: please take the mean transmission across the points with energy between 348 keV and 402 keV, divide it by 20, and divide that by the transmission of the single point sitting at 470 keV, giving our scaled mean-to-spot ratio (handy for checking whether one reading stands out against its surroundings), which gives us 0.0528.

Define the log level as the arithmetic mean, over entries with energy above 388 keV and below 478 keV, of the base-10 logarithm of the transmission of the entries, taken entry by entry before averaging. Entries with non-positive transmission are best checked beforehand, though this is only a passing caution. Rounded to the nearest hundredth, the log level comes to 2.39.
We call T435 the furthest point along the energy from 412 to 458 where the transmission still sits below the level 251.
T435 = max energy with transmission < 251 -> 455 keV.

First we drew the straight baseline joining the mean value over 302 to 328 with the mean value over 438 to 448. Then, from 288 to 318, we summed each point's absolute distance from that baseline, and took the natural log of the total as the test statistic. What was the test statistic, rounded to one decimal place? 3.0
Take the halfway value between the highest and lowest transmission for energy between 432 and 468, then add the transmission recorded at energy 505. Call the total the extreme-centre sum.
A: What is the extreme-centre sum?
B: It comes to 472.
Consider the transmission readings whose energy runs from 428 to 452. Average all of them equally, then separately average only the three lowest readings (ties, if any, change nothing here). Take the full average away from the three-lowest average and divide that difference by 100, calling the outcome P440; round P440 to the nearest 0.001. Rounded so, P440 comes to -0.016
